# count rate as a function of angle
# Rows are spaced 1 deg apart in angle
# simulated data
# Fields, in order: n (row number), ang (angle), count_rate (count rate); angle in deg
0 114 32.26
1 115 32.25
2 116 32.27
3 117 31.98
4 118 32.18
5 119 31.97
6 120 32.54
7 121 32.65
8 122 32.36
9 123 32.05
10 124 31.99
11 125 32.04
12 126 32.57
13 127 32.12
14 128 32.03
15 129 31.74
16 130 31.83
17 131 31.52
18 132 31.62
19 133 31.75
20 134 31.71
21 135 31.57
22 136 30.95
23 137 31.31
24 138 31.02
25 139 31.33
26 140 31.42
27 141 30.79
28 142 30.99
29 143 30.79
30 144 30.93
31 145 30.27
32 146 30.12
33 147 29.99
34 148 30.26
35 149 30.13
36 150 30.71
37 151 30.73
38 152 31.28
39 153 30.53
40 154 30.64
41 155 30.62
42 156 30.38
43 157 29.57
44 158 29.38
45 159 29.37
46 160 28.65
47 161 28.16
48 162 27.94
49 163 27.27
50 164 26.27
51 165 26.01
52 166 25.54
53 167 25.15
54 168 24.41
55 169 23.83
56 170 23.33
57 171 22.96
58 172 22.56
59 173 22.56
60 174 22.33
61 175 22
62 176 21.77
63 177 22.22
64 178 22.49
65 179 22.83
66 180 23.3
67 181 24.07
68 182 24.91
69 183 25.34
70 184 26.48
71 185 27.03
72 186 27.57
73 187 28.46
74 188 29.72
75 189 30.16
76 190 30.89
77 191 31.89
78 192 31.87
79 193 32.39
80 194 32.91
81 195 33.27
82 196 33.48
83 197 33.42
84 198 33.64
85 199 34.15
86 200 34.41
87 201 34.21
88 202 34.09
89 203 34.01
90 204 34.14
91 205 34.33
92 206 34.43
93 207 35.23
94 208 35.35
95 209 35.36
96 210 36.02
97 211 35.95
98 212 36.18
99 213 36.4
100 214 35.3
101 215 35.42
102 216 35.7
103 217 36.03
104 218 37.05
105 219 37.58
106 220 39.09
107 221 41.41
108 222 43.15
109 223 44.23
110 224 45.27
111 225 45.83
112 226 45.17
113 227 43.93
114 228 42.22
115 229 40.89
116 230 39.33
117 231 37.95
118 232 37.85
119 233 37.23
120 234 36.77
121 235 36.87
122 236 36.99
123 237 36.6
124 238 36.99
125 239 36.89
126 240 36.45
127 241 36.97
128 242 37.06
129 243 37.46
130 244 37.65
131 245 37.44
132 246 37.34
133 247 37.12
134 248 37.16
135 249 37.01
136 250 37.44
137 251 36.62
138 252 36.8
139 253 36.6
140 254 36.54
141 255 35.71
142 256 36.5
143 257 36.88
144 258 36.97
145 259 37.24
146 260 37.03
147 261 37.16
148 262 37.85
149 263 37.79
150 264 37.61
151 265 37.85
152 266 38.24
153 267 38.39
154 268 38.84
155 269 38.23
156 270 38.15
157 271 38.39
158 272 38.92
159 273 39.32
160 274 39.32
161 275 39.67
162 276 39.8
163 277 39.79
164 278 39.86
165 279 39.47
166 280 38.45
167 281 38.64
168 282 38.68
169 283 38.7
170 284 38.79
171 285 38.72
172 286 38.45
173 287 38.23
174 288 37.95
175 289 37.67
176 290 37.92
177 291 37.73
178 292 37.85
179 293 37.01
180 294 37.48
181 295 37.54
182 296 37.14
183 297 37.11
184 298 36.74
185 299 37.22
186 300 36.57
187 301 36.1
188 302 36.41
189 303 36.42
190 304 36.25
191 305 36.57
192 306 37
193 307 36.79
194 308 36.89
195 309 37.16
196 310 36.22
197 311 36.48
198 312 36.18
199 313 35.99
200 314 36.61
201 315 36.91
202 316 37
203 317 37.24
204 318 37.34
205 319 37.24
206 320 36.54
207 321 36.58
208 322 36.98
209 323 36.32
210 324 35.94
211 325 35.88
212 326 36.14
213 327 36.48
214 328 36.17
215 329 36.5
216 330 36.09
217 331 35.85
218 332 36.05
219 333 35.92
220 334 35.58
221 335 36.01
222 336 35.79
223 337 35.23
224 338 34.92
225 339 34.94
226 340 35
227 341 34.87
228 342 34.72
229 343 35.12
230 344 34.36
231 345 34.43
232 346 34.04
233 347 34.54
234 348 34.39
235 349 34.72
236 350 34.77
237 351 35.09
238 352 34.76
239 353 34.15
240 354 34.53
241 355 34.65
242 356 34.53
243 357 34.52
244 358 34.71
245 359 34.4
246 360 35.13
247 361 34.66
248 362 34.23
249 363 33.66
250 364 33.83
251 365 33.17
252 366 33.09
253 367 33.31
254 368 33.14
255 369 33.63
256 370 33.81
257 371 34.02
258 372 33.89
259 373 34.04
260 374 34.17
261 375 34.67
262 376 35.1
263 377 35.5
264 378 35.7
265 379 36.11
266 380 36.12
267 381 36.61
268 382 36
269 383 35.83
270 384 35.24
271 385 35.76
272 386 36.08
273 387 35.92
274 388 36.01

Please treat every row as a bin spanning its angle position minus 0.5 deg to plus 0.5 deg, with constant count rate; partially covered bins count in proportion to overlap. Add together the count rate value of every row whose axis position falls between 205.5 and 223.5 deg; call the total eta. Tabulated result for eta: 670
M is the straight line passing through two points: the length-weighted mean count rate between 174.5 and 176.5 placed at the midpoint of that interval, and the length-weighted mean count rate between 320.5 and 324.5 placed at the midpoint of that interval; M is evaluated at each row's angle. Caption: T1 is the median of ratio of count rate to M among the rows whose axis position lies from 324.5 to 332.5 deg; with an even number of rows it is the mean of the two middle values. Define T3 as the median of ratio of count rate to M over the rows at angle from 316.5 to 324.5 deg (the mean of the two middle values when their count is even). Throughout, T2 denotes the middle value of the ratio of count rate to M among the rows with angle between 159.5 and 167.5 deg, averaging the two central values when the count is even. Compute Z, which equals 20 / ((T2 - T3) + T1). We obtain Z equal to 16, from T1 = 1.0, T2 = 1.3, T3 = 1.01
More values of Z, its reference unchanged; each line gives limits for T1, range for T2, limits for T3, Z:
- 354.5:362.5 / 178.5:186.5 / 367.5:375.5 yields 17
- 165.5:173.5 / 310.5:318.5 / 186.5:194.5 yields 25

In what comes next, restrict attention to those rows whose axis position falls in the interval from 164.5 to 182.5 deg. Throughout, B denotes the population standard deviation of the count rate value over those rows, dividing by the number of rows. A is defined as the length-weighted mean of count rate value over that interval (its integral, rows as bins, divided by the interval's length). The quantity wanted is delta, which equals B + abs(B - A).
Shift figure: 23.5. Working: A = 23.5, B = 1.3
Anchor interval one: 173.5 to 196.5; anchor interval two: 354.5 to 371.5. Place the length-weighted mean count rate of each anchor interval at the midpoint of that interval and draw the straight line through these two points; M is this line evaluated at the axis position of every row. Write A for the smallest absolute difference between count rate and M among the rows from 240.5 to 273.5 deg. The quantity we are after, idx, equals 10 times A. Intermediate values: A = 5.8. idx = 58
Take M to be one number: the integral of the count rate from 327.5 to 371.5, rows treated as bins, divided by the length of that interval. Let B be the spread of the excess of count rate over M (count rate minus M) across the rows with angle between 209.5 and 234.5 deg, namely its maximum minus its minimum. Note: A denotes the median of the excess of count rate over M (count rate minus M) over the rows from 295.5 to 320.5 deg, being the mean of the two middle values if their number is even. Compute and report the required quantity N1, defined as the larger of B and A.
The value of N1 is 11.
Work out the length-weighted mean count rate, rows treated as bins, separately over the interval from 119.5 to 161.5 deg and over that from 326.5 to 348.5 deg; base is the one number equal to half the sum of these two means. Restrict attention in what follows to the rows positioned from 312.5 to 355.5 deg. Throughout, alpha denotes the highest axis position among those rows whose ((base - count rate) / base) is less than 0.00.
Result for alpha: 355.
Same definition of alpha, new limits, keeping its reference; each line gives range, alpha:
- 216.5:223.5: 223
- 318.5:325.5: 325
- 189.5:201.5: 201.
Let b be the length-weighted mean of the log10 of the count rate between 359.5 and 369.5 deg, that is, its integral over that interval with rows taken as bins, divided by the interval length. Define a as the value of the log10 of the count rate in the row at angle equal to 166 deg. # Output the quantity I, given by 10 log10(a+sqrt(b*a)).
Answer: 4.58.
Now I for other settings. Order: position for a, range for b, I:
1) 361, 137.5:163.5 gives 4.84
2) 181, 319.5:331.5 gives 4.55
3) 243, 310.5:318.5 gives 4.97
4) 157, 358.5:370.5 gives 4.73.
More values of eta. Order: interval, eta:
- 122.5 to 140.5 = 571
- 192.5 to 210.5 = 615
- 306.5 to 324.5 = 660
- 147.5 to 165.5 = 528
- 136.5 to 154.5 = 553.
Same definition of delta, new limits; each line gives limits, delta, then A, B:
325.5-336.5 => 36.1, 36.1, 0.3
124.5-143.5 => 31.5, 31.5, 0.5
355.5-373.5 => 34.0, 34.0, 0.6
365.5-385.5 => 34.8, 34.8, 1.1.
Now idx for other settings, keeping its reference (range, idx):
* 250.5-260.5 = 58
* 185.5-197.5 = 3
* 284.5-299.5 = 52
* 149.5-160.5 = 23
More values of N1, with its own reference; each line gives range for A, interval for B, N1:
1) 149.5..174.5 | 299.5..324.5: 1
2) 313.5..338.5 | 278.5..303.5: 3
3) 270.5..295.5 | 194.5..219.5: 4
